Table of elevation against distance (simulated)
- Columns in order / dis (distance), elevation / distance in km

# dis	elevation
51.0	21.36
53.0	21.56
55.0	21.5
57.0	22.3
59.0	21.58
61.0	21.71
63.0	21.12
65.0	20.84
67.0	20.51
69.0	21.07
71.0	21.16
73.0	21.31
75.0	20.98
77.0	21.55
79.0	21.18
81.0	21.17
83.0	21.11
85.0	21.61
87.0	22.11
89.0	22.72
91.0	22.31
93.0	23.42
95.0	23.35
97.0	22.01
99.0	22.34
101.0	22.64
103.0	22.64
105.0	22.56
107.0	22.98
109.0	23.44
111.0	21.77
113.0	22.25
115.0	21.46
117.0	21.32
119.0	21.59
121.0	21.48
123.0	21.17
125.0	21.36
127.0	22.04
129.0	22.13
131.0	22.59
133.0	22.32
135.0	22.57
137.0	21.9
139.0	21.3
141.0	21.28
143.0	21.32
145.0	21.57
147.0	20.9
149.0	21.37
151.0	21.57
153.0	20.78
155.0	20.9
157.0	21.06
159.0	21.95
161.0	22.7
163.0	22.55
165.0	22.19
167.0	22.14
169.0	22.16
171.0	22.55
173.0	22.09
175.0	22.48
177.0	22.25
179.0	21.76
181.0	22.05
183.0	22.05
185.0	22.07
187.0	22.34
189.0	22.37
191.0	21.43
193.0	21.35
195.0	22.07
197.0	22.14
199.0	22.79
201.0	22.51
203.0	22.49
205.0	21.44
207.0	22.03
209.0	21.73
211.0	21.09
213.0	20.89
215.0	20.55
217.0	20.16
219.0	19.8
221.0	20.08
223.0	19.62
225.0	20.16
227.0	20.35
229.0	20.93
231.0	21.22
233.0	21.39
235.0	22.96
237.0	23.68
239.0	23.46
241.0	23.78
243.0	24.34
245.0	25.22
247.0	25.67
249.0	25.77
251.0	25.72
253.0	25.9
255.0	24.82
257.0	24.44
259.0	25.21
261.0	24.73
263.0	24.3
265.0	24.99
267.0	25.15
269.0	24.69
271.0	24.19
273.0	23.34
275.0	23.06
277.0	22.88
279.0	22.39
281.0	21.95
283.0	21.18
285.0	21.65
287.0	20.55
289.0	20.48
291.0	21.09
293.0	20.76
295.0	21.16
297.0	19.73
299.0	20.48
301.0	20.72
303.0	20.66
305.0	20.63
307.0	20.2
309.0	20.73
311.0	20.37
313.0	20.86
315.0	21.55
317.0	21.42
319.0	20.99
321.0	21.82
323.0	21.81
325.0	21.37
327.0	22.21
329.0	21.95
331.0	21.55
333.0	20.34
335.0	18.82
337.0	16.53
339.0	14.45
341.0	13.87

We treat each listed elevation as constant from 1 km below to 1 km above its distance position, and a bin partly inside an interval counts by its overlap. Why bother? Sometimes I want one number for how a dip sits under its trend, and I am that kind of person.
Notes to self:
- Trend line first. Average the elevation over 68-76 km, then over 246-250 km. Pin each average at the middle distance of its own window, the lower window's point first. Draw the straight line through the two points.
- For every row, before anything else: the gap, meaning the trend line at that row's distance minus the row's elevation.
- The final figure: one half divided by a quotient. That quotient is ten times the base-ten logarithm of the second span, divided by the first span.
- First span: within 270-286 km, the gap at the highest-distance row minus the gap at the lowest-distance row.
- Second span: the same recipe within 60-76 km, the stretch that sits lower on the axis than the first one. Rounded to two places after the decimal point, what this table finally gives 3.68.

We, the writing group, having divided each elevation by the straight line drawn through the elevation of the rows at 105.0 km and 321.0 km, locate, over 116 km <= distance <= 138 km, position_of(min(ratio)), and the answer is 123.0 km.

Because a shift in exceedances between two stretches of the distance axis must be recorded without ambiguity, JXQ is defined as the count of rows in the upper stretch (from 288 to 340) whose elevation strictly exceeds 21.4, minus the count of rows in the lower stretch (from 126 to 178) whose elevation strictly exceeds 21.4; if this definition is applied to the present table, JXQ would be -11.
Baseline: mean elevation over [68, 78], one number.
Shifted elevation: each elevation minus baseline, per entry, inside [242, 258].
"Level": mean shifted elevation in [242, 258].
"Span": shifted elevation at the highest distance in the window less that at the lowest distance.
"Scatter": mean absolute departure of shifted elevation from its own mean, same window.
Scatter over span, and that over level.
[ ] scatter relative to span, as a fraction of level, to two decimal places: 1.32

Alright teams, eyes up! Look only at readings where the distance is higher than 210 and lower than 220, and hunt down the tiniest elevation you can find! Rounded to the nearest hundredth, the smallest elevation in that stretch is 19.80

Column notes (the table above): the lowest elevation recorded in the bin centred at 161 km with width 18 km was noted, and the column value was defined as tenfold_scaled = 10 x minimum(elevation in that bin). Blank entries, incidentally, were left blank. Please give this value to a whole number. 208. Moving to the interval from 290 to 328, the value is 197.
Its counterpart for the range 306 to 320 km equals 202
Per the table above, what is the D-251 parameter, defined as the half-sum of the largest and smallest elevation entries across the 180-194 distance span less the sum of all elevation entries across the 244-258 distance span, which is -156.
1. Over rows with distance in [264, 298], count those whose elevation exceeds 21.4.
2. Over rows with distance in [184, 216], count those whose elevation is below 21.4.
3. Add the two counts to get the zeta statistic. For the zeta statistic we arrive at 14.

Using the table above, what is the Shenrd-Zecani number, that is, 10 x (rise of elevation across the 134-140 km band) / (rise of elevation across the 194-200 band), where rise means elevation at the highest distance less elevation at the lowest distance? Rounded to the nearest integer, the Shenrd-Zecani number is -18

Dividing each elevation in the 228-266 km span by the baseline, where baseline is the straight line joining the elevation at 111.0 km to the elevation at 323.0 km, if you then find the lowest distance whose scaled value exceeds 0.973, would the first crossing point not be 231.0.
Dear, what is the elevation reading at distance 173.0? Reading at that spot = 22.09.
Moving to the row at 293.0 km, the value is 20.76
